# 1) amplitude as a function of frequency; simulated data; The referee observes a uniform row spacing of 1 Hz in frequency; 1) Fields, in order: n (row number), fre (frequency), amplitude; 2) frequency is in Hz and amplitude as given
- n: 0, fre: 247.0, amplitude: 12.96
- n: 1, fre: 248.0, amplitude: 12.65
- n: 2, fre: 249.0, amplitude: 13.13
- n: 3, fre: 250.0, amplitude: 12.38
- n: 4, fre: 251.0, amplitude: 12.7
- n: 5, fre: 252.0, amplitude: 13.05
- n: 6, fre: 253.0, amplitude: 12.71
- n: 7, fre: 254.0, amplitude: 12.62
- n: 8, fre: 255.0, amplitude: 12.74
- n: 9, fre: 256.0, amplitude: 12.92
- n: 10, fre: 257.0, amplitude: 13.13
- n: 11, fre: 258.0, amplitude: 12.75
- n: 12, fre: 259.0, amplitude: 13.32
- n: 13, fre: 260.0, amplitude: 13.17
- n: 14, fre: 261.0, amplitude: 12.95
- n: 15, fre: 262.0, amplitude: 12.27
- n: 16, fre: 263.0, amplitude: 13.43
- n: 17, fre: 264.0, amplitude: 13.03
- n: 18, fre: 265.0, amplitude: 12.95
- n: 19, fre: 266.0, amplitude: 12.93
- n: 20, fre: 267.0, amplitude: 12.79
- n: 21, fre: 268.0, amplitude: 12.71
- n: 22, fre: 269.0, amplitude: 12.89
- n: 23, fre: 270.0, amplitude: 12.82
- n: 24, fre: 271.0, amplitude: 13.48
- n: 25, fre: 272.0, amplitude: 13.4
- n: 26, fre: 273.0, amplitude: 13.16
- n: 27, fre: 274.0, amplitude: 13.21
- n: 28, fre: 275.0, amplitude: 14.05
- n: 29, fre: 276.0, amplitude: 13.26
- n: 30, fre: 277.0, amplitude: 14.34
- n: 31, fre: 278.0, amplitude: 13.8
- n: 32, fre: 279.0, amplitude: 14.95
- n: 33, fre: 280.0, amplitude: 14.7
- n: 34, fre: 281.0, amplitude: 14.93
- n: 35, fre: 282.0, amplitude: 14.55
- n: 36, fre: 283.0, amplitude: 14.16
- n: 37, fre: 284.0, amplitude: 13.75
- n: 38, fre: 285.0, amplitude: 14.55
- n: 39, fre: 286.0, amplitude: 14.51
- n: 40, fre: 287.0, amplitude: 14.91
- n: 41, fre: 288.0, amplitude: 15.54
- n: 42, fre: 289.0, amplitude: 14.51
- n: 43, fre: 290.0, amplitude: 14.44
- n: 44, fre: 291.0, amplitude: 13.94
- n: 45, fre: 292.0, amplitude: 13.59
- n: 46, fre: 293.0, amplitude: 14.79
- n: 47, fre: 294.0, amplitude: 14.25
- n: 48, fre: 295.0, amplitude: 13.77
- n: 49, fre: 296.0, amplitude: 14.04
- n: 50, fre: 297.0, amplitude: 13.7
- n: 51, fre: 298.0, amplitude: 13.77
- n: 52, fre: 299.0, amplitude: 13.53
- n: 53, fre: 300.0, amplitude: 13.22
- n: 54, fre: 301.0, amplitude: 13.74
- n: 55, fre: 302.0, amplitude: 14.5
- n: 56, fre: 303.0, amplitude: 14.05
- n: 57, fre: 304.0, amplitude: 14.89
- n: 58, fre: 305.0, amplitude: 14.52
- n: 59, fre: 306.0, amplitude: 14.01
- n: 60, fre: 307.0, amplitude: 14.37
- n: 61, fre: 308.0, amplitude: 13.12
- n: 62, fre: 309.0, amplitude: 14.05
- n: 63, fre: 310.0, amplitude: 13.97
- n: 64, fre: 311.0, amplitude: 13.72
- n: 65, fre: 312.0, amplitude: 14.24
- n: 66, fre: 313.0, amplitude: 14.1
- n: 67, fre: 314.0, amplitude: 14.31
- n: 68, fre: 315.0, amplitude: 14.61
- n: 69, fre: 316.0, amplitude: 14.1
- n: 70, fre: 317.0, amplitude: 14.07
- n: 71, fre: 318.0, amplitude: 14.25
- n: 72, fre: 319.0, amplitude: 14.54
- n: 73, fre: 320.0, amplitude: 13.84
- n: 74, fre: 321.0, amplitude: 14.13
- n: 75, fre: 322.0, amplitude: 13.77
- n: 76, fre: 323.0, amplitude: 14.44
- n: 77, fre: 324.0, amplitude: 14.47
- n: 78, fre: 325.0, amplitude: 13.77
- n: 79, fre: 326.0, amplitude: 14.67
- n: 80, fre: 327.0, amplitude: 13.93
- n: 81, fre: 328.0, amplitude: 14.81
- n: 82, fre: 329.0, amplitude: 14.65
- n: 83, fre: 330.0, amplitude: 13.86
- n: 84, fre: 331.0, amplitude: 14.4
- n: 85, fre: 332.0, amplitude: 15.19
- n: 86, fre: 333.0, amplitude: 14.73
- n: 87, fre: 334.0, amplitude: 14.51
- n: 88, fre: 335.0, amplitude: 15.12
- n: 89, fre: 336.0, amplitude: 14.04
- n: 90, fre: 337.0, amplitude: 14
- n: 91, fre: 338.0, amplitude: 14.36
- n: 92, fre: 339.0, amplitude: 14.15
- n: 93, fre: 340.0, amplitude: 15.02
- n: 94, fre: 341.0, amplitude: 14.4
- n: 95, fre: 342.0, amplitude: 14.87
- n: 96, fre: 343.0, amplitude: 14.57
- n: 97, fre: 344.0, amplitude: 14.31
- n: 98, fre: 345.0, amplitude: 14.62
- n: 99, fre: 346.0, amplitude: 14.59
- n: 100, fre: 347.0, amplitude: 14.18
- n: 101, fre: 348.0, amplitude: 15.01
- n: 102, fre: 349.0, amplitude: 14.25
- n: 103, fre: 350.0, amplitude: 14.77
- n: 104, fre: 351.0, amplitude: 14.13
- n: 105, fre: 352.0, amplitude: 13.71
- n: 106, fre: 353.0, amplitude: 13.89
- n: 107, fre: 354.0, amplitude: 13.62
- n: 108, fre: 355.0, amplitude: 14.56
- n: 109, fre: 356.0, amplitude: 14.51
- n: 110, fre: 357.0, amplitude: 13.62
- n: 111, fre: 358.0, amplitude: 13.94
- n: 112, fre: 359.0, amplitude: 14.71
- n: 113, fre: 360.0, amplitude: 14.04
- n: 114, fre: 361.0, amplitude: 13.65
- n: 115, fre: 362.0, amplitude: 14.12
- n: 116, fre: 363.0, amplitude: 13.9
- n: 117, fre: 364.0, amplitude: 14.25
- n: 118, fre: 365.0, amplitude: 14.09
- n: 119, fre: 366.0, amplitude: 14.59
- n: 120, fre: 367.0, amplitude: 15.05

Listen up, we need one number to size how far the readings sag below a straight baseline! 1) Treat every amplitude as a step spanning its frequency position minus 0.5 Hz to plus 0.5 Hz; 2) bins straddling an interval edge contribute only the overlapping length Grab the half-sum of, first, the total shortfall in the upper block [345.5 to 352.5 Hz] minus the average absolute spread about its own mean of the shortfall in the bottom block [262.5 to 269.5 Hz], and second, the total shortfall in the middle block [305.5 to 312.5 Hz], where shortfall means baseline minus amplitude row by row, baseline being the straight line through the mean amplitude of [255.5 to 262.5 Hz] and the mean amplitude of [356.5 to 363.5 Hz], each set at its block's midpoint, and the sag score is -3.5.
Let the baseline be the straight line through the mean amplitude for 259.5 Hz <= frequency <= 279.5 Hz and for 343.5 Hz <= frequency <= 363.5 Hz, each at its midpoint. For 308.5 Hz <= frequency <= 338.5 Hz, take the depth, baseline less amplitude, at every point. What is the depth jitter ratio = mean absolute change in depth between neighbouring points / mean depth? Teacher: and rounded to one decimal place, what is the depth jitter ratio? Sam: -1.1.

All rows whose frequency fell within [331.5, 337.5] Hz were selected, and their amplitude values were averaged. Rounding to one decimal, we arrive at 14.6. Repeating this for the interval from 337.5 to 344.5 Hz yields 14.5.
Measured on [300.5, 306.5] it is 14.3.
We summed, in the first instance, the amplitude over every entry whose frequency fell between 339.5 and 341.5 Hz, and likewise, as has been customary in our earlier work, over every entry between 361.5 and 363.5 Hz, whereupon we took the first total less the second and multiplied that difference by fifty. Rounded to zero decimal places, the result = 70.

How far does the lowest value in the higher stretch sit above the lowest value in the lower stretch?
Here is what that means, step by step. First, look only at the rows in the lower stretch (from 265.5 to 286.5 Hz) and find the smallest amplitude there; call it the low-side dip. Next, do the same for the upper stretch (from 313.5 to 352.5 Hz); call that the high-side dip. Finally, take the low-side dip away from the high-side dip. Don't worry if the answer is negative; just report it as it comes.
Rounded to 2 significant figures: 1.0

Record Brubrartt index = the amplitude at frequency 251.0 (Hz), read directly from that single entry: 12.7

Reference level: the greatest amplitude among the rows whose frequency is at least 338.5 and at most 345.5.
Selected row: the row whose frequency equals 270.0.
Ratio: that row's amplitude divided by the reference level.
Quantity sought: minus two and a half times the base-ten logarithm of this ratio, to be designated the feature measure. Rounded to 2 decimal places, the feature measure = 0.17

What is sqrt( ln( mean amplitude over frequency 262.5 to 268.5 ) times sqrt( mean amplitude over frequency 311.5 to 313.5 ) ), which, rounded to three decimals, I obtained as 3.106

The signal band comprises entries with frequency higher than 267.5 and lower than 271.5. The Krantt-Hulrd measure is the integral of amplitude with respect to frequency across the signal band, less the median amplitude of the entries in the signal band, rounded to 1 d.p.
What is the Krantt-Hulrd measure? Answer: 39.0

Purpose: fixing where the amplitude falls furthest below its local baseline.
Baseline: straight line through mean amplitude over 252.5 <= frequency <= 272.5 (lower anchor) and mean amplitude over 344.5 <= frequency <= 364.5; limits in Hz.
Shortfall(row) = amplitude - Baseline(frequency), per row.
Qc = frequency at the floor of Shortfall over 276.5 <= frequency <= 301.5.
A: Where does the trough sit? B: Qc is 300.0 Hz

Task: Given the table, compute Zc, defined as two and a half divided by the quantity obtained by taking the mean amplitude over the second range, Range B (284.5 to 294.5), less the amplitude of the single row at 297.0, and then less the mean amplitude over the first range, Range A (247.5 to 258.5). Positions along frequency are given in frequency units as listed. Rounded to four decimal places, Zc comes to -0.2084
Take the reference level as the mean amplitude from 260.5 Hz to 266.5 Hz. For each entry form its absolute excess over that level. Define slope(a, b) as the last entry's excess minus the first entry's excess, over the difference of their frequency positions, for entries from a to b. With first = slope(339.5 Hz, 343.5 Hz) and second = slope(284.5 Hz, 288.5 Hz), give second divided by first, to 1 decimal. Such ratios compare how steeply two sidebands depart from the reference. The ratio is -2.2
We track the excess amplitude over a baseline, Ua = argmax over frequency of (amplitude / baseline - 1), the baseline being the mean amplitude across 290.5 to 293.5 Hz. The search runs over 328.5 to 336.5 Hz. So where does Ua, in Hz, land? 332.0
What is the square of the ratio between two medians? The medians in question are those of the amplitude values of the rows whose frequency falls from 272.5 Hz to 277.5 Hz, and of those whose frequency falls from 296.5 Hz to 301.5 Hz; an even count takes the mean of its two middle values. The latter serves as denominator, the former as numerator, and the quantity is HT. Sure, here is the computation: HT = 0.94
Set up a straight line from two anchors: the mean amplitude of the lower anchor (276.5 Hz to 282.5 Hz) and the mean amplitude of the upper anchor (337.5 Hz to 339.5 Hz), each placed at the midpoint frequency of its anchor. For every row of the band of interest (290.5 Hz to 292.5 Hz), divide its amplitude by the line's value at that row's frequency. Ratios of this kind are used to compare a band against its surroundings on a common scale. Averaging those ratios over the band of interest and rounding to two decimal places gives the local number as 0.95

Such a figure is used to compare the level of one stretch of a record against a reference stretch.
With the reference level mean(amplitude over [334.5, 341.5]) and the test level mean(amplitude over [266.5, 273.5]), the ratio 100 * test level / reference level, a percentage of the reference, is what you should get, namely 90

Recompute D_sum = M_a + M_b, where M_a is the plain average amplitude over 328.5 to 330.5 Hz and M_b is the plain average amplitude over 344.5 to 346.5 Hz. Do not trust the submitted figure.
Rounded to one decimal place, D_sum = 28.9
